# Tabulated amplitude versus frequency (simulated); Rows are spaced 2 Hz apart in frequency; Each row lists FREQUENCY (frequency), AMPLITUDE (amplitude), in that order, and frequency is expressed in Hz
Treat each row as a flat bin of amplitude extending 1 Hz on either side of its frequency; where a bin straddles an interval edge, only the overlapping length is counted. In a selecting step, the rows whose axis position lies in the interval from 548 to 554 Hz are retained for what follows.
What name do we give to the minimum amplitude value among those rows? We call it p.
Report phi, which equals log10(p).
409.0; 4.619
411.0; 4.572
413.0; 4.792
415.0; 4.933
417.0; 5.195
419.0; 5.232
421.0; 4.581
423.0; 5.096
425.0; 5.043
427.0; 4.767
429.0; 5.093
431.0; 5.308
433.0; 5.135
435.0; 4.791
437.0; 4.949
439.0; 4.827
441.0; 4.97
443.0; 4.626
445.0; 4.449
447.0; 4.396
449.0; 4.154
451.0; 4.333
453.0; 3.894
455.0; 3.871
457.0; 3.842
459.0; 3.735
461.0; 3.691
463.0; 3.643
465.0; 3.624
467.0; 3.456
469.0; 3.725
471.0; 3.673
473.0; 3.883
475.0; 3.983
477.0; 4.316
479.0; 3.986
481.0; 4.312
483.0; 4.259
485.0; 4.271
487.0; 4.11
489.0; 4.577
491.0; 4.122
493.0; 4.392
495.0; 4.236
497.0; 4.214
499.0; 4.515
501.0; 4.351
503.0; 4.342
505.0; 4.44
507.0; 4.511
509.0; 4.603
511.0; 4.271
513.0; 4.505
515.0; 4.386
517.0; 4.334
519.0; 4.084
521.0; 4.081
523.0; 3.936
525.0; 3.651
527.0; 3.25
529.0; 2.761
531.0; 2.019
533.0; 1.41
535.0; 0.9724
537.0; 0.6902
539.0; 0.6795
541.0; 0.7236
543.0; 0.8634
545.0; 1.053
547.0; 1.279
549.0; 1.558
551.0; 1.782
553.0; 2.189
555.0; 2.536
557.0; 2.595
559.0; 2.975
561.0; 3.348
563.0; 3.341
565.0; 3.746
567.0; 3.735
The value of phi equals 0.19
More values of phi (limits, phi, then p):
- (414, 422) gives 0.66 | 4.581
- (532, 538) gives -0.16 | 0.6902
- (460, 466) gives 0.56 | 3.624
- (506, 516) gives 0.63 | 4.271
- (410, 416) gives 0.66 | 4.572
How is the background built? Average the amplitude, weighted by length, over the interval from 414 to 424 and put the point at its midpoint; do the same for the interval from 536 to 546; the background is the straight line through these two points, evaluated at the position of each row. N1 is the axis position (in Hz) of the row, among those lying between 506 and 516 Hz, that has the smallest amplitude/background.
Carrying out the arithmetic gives 507.0 Hz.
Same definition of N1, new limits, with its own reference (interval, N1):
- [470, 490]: 471.0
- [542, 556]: 543.0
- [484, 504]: 487.0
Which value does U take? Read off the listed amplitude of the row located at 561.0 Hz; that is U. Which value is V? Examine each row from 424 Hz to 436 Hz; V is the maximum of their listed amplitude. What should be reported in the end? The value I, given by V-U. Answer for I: 2.0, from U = 3.348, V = 5.308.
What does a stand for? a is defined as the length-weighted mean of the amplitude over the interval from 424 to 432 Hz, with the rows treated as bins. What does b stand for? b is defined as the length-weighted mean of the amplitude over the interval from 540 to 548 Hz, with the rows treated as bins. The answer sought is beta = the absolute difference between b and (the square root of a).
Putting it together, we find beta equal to 1.3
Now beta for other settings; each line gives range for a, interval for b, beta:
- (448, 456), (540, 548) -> 1.0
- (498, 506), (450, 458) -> 1.9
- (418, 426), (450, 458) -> 1.8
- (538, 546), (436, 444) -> 3.9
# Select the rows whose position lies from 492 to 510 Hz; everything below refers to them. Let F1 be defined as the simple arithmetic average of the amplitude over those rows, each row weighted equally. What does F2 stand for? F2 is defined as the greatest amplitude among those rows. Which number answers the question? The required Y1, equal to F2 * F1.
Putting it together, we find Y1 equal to 20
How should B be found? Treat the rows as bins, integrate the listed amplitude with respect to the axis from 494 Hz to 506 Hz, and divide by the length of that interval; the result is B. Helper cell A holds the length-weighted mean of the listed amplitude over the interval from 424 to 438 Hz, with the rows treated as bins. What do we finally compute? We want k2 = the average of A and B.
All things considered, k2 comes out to 4.7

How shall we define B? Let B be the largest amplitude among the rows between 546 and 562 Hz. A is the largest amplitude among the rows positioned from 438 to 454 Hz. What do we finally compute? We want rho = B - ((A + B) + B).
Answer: -8.3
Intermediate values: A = 4.97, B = 3.348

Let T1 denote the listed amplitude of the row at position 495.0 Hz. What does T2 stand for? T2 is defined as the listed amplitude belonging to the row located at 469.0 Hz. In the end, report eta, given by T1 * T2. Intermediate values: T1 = 4.236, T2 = 3.725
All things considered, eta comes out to 15.8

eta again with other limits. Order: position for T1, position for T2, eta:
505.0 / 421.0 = 20.3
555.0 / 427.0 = 12.1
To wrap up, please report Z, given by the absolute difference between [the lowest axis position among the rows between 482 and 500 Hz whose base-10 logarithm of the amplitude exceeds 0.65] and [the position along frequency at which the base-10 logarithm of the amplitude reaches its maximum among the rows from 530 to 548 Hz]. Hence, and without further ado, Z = 42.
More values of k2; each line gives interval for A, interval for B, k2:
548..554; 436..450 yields 3.2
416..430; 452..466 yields 4.4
